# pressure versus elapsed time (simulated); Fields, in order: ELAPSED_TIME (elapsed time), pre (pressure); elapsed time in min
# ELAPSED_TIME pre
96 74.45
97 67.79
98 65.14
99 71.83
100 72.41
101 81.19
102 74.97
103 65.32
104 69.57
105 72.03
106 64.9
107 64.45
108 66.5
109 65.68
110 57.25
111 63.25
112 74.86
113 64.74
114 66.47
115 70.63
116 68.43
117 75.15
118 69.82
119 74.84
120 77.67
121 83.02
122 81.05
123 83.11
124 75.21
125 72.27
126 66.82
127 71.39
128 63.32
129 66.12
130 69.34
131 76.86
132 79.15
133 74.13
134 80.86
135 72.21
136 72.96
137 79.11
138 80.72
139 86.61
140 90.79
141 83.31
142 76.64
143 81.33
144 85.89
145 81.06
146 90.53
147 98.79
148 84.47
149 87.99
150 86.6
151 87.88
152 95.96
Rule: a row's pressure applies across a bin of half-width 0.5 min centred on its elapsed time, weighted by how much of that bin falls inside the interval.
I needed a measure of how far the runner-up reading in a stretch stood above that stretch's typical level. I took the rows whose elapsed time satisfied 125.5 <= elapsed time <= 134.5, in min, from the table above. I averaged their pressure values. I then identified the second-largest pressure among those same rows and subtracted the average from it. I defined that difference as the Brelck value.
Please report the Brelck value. 7.2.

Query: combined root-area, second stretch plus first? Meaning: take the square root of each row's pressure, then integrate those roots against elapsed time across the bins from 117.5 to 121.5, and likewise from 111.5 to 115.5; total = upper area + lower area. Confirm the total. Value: 68.2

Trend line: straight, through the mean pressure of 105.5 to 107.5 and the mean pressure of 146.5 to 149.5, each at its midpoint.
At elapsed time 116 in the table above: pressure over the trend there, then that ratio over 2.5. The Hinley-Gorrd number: 0.388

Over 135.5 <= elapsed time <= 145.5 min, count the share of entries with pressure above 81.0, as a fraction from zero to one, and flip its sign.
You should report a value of -0.60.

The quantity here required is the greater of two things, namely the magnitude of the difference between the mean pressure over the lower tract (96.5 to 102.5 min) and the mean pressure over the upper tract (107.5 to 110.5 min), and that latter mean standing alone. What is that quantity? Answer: 63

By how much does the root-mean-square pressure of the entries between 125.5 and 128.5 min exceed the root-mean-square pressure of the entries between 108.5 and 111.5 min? 5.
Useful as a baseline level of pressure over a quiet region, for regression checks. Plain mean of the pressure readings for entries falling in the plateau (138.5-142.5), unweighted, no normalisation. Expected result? 84.3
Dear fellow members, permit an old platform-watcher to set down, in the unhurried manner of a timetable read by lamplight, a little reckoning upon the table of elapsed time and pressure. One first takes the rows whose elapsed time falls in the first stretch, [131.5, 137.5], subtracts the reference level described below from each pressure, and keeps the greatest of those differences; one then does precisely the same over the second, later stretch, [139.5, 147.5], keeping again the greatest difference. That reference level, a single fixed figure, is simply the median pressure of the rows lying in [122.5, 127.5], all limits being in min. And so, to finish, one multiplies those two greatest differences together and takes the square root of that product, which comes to 15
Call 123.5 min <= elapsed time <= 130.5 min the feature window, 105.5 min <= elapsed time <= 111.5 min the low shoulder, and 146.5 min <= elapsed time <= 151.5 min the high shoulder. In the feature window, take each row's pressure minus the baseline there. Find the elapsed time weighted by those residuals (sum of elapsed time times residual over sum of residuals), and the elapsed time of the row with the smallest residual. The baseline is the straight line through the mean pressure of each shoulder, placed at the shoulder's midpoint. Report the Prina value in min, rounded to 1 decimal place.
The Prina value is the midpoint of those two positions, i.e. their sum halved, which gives 128.1 min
